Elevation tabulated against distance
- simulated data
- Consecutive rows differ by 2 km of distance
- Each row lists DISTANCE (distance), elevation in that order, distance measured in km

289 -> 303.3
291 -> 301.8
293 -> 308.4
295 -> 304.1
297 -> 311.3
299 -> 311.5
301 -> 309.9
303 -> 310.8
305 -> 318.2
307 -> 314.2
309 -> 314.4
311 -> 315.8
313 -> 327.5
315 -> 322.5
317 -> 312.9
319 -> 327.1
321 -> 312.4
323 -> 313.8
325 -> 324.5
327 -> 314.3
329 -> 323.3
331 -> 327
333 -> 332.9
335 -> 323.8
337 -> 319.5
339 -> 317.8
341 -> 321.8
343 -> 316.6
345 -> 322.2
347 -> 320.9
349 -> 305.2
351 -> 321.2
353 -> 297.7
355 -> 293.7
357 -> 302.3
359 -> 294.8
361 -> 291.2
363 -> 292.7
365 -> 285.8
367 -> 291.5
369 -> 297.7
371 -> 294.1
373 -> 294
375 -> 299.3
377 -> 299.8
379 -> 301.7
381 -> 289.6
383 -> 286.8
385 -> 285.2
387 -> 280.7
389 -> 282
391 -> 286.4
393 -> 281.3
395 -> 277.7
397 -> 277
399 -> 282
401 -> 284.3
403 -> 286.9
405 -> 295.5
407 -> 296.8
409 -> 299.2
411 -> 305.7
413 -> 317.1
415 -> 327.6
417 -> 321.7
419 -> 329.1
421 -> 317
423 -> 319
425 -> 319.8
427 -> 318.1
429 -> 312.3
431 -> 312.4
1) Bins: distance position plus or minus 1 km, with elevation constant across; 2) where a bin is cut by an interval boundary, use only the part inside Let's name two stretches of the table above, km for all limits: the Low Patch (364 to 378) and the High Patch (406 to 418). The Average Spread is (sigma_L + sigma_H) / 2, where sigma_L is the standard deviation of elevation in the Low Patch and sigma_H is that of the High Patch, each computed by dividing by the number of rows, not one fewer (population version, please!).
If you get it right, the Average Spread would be 8.0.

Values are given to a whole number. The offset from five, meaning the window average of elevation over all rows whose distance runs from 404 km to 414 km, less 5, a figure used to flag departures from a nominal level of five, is 298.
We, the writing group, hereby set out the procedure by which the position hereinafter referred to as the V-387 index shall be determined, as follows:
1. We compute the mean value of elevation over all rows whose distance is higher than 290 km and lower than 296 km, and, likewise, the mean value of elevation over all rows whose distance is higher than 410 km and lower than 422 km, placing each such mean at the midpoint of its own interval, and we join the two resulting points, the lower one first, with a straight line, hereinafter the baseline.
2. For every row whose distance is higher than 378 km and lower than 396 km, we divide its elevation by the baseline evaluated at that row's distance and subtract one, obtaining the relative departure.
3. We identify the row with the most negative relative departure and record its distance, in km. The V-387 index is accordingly 395 km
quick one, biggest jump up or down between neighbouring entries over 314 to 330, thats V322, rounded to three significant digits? 14.7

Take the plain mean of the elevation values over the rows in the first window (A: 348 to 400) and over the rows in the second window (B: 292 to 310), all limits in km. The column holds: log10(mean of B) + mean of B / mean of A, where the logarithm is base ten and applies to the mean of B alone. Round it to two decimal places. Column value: 3.56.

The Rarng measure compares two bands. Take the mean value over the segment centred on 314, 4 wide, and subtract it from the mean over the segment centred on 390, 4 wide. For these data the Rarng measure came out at -41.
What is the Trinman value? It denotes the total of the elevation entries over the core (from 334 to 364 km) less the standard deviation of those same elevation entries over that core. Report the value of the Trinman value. 4629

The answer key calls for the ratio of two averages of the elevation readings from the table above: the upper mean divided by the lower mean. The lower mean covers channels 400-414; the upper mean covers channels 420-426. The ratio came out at 1.07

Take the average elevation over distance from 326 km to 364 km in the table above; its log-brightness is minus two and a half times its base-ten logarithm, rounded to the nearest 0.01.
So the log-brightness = -6.24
